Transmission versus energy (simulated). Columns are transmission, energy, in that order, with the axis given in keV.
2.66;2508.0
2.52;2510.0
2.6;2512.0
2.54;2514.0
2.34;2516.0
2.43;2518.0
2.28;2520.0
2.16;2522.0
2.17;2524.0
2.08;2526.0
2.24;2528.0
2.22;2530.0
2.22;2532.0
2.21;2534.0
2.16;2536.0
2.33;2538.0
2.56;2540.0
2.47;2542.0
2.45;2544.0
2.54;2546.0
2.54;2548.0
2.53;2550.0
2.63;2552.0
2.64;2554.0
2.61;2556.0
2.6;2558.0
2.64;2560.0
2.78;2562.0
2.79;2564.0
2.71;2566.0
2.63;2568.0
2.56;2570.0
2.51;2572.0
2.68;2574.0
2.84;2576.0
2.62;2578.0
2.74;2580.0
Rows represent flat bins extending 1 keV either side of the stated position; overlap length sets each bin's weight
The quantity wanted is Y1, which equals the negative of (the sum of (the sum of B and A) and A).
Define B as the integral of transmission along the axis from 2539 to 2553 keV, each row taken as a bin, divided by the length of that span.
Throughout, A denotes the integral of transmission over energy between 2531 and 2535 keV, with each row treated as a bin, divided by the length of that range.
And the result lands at -6.96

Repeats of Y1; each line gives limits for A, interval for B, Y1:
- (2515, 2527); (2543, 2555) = -7.04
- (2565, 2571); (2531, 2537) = -7.46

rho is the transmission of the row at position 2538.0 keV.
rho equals 2.33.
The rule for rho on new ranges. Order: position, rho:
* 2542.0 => 2.47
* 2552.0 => 2.63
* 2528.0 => 2.24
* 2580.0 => 2.74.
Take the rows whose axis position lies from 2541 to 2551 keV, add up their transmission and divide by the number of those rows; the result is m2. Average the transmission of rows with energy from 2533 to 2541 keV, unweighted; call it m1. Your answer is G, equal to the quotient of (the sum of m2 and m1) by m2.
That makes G 1.92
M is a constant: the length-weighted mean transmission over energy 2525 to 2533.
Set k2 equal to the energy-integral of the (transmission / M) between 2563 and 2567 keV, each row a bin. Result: 5.0 keV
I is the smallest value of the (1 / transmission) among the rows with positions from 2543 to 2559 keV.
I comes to 0.379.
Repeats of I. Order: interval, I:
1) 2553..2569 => 0.358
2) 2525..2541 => 0.391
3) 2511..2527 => 0.385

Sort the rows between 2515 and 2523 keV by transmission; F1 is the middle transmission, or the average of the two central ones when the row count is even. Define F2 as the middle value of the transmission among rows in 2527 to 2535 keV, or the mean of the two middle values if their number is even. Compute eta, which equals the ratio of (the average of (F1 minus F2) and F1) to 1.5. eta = 0.80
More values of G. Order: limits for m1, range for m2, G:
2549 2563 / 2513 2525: 2.13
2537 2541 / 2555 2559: 1.94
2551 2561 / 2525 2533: 2.20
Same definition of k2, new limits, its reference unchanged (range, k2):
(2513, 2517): 4.5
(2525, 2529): 3.9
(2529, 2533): 4.1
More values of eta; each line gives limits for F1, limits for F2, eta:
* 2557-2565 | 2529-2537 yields 1.07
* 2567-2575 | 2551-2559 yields 0.86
